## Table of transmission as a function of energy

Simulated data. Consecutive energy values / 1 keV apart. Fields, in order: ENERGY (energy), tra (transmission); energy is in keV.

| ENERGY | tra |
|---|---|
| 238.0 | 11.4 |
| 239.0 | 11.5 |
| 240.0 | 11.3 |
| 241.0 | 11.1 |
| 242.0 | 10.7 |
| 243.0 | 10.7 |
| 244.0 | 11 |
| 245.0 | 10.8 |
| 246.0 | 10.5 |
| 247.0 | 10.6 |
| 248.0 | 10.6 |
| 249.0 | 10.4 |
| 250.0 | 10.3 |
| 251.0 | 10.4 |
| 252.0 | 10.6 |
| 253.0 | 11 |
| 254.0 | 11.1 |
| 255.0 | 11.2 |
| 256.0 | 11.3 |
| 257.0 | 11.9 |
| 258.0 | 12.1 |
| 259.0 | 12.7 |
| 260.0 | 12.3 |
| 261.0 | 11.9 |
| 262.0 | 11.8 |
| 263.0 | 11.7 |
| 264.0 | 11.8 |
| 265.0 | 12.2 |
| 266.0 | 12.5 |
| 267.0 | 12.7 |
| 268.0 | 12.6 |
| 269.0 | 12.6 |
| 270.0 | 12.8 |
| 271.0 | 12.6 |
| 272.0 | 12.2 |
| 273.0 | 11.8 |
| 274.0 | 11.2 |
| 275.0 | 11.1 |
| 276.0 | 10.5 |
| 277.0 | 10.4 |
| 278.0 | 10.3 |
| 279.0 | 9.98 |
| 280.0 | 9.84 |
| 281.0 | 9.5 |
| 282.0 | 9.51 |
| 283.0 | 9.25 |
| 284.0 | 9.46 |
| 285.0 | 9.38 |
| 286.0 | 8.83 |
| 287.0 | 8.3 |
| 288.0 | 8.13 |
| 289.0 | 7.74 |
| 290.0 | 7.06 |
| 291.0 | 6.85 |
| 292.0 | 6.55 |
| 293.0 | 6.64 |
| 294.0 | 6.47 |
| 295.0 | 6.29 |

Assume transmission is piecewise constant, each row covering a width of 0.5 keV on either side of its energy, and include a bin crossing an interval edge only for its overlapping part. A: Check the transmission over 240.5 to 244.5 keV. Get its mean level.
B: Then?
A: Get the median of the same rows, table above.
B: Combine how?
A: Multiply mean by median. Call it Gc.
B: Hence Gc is 118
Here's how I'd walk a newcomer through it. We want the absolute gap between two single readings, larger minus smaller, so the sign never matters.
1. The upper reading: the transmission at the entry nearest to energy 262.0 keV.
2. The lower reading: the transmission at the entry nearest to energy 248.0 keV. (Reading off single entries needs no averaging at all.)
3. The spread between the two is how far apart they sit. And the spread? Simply 1.2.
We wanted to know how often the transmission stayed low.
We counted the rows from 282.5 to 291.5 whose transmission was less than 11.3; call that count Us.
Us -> 9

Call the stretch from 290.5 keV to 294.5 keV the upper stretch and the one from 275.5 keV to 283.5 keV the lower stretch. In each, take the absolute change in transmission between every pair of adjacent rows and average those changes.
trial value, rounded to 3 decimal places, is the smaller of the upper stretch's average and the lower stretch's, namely 0.181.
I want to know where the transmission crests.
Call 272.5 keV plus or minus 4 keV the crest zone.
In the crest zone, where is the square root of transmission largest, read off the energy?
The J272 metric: 270.0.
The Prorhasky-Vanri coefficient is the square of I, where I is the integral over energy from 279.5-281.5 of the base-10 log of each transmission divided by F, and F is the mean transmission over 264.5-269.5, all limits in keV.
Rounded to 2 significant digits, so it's 0.050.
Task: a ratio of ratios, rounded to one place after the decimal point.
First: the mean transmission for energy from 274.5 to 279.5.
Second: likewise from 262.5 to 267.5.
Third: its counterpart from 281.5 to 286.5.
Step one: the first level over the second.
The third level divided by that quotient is 10.8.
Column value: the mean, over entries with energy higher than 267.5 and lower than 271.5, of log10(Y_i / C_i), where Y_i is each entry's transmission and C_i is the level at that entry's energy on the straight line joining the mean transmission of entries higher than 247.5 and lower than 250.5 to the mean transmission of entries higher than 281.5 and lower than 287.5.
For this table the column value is 0.12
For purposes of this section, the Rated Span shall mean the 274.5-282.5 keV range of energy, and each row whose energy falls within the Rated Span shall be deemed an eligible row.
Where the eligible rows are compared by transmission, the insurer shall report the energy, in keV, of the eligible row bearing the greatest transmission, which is 275.0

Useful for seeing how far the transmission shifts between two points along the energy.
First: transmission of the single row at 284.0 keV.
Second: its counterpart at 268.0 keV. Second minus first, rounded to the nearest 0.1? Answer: 3.1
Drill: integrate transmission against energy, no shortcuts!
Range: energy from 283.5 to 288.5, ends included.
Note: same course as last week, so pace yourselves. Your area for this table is 44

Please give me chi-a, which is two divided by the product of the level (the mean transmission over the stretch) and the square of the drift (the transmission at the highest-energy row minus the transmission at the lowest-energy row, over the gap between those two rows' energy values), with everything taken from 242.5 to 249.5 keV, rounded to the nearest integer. 75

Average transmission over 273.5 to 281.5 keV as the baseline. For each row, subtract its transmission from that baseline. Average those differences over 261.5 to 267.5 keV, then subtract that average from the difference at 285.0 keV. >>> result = 3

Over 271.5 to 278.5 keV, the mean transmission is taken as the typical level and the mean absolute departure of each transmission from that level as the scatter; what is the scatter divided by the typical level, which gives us 0.052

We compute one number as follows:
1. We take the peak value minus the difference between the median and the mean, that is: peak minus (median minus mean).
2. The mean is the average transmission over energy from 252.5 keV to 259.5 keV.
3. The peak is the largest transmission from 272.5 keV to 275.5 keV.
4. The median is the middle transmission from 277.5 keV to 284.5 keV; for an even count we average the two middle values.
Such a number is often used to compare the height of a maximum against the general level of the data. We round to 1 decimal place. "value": 13.9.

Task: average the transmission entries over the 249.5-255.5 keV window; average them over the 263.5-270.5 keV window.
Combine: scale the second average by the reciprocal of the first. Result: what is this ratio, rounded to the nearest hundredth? 1.16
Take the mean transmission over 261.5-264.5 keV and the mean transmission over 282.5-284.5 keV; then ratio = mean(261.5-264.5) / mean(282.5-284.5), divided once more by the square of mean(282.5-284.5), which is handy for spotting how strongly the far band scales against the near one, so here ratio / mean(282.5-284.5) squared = 0.014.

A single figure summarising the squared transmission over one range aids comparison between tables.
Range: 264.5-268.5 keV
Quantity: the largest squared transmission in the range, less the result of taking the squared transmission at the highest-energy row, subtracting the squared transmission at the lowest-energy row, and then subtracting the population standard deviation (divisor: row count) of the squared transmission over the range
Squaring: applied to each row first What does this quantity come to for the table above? 156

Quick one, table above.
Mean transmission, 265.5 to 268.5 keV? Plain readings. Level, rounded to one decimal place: 12.6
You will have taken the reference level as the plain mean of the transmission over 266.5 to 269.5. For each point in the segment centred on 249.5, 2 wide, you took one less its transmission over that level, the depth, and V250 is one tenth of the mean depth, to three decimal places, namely 0.018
